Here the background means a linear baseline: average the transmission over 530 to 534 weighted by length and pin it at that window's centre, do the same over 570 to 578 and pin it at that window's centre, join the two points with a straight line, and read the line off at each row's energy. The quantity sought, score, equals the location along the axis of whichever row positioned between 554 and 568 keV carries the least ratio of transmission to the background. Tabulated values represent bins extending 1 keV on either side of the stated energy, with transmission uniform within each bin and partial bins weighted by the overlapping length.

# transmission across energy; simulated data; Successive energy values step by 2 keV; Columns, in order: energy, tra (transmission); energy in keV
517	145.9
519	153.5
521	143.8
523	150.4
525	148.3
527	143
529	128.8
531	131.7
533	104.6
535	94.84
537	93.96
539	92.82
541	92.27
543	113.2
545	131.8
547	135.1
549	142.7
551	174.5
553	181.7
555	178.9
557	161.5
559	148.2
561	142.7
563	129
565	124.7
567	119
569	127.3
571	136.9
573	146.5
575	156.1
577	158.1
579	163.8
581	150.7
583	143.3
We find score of 567 keV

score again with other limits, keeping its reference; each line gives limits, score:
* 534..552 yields 541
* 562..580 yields 567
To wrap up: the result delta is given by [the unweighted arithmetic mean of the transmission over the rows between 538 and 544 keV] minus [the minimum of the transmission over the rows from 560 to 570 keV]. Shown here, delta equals -20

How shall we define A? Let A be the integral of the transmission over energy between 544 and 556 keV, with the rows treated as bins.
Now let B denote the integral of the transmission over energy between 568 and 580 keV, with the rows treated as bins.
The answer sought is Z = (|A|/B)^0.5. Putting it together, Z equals 1.03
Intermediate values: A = 1889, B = 1777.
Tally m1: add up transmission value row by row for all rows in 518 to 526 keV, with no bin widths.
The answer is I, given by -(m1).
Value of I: -596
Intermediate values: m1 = 596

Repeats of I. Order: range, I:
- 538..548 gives -565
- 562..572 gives -637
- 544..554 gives -766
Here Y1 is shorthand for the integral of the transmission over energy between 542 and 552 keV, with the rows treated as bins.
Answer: 1395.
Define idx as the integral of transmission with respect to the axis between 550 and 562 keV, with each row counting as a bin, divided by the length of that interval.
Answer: 165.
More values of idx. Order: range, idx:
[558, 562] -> 145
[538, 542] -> 93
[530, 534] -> 118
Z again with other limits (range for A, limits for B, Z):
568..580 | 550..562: 0.95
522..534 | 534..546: 1.14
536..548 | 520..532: 0.88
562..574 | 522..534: 0.99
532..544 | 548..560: 0.77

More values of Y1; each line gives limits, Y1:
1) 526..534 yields 1016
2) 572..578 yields 921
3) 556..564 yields 1163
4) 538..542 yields 370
